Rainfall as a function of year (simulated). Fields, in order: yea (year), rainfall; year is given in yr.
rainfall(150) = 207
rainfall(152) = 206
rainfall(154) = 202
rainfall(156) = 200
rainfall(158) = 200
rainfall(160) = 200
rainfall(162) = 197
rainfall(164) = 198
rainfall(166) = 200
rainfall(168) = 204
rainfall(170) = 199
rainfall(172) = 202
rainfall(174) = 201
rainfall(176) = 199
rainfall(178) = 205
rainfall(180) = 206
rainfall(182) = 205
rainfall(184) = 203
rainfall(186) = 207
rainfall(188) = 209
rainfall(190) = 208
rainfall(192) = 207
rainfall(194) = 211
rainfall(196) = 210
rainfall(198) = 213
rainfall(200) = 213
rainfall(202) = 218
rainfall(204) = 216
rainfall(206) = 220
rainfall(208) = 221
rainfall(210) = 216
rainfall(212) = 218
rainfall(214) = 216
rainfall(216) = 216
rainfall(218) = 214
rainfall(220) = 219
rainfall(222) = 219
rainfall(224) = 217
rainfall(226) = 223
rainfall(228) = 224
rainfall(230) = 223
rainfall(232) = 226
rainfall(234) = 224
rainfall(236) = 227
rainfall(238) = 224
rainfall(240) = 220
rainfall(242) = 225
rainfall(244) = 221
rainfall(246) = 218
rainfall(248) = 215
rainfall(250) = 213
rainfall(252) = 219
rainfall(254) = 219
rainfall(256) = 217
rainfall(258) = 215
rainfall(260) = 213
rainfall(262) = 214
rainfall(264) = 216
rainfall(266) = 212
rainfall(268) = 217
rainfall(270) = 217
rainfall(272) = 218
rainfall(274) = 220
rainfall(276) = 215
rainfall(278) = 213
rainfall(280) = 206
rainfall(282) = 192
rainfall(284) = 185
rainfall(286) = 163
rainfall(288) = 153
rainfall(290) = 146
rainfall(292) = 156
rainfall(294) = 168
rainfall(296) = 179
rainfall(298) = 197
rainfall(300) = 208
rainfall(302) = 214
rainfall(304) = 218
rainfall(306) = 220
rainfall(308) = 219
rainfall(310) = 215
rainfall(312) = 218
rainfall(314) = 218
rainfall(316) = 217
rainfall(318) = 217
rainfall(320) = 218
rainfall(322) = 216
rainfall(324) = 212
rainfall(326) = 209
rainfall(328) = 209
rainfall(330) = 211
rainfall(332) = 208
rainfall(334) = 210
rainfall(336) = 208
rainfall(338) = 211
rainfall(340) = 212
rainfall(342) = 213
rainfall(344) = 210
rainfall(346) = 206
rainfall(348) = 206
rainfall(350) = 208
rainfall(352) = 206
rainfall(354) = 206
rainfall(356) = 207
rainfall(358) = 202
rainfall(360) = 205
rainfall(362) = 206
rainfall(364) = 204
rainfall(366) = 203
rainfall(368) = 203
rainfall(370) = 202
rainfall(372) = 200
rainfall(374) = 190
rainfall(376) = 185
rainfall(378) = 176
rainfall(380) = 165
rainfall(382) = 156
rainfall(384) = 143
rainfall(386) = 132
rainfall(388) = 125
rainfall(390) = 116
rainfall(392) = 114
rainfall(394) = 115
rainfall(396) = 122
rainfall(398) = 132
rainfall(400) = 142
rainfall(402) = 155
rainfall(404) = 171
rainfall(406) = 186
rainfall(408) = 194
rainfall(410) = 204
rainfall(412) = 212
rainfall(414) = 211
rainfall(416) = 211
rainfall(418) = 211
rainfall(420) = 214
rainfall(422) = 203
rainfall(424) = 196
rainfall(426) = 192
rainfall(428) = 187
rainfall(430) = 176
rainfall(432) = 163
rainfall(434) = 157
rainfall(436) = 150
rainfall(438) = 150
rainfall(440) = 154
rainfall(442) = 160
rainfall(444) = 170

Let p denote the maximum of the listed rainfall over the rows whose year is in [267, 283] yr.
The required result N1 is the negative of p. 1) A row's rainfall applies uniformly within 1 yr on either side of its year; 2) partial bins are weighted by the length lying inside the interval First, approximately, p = 220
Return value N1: -220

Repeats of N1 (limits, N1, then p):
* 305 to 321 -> -220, 220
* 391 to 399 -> -132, 132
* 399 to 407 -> -186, 186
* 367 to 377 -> -203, 203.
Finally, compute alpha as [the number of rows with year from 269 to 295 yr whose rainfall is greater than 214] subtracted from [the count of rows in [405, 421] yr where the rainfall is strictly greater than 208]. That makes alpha 1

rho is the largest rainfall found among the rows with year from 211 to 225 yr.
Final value 219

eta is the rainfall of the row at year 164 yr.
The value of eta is 198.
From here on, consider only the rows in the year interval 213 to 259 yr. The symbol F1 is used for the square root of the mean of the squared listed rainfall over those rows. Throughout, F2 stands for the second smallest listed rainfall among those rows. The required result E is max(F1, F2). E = 220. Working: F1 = 220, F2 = 214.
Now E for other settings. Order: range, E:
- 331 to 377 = 205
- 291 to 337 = 208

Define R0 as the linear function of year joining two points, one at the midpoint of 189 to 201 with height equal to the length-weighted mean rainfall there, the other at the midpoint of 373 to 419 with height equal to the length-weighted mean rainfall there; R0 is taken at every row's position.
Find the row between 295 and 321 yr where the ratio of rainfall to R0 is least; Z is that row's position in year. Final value 296 yr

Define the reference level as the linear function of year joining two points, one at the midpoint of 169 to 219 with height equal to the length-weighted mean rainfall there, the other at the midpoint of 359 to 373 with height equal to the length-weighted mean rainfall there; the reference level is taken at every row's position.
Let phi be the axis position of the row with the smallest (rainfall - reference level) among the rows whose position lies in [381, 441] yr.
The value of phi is 392 yr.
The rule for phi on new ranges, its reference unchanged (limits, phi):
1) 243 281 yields 280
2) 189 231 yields 192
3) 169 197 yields 170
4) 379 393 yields 392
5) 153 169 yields 162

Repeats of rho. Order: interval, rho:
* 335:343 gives 213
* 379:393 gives 165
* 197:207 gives 220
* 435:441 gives 154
